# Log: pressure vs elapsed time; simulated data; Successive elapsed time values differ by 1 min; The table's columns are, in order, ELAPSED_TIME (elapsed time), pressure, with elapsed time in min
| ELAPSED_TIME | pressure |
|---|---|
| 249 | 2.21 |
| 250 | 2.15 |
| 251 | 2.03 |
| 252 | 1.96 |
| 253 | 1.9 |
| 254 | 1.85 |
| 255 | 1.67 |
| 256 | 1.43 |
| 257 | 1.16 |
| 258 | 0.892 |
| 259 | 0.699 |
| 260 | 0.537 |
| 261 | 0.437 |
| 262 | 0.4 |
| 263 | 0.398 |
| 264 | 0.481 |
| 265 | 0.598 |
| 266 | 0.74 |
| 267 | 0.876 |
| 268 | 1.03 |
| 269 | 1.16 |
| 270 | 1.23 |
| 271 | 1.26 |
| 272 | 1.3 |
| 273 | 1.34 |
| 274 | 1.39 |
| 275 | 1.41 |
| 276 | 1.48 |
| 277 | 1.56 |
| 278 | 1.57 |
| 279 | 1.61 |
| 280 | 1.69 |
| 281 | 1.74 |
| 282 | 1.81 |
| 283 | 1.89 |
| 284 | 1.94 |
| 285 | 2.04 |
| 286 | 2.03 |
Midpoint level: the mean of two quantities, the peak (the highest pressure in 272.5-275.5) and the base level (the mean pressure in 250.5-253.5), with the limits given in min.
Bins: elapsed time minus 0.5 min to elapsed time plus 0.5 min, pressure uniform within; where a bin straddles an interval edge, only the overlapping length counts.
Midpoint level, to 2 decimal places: 1.69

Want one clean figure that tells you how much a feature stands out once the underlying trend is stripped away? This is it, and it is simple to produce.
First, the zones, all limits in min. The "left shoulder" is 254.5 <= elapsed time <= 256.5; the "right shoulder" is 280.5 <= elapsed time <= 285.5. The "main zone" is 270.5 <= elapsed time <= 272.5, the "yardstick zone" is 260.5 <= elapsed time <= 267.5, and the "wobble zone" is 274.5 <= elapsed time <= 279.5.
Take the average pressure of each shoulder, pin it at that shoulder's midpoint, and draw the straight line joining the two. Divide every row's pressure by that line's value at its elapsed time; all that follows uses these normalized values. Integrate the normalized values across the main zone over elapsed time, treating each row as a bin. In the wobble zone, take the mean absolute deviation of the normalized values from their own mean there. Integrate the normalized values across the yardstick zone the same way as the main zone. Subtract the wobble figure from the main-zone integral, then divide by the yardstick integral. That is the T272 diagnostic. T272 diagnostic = 0.6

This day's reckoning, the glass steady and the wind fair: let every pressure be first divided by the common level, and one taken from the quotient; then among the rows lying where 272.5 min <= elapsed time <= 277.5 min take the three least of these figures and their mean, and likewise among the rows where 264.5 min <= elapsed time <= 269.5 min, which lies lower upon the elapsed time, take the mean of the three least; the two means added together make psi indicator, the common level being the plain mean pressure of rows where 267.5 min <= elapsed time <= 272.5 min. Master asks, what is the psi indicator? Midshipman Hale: -0.23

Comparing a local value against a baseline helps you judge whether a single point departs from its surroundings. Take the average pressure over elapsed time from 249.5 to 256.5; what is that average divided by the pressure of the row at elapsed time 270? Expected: 1.5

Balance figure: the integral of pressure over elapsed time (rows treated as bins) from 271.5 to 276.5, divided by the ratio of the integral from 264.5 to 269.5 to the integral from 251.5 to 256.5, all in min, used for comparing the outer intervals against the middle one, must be 13.8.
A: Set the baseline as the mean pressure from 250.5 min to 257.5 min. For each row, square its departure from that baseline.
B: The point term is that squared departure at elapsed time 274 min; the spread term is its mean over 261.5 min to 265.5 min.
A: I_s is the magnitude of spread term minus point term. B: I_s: 1.5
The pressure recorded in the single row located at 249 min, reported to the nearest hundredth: 2.21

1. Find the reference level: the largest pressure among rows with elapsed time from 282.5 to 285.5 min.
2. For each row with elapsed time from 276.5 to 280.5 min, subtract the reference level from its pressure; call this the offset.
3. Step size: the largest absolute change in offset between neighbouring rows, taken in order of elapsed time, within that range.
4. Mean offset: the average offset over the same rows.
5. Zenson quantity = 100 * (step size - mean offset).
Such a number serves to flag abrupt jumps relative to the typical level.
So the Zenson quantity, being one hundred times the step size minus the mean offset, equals 51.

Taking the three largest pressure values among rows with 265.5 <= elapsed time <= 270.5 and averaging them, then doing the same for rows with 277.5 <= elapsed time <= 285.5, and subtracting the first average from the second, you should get 0.8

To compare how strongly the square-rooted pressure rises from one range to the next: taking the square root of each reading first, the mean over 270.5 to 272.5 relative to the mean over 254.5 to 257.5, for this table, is 0.95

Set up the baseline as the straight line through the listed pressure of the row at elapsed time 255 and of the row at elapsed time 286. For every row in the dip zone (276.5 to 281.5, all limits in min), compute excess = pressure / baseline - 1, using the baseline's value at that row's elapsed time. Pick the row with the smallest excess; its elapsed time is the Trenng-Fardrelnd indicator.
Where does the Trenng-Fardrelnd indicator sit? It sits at 277 min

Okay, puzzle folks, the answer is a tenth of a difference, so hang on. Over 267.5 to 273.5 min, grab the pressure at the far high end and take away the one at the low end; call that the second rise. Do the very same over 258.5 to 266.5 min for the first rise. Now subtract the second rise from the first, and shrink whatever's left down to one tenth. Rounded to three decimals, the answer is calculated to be -0.027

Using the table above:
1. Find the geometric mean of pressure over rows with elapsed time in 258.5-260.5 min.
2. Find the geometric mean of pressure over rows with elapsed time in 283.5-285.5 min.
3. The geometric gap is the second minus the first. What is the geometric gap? 1.4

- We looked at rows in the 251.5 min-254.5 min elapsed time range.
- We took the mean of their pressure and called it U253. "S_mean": 1.9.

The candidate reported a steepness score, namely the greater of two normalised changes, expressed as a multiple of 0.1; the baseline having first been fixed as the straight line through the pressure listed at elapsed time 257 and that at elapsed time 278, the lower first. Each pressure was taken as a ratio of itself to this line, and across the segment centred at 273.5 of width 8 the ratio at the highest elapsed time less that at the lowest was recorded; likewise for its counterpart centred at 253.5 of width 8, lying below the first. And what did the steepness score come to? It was 1.4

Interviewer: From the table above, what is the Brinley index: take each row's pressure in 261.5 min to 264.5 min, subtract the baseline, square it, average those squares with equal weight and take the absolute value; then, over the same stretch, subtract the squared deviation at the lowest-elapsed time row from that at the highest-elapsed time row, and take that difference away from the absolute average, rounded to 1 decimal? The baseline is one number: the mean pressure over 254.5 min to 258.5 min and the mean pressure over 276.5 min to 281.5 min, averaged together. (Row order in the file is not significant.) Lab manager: 1.2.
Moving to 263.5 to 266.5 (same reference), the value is 1.2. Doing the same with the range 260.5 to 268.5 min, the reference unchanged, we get 1.6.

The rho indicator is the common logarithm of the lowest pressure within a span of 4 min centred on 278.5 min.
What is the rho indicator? 0.19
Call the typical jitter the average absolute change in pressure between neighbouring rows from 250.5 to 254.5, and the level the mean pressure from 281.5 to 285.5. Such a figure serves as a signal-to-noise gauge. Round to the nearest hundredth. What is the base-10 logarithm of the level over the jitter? 1.51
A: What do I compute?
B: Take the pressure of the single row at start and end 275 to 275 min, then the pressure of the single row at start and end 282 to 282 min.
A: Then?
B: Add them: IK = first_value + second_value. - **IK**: 3.22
